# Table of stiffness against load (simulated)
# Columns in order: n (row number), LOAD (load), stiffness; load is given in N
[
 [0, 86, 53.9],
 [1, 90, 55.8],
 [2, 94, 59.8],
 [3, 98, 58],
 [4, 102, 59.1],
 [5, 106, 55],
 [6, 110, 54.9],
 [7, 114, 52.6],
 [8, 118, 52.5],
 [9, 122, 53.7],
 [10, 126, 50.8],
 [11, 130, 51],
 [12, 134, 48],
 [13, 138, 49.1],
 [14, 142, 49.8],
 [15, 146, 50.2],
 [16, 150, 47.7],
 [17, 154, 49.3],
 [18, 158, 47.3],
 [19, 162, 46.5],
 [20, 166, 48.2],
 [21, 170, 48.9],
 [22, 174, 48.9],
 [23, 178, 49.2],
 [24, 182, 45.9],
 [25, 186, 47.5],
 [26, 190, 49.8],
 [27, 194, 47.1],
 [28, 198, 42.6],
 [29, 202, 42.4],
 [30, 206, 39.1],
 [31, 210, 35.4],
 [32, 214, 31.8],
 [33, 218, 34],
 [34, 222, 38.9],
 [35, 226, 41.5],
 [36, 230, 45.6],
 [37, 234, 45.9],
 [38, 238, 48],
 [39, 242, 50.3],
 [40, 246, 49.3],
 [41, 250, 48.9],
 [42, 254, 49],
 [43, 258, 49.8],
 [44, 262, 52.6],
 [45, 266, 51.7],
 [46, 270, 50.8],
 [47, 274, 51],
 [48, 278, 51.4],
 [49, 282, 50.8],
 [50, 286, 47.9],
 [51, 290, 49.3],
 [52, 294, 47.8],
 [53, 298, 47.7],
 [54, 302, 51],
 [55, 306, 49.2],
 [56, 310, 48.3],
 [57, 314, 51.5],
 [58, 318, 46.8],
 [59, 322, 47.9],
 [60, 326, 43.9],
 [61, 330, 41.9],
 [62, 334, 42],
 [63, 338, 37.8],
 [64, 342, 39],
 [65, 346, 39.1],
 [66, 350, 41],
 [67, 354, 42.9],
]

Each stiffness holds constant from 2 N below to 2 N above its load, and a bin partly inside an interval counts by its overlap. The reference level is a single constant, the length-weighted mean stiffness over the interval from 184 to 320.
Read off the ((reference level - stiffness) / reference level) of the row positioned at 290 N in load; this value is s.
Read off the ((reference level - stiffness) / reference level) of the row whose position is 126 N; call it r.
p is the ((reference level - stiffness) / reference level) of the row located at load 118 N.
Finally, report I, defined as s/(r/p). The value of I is -0.081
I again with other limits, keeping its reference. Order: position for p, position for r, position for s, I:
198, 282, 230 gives -0.021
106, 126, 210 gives 0.481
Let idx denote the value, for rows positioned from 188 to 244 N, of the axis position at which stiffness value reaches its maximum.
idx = 242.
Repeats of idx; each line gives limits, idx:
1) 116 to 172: 122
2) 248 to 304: 262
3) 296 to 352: 314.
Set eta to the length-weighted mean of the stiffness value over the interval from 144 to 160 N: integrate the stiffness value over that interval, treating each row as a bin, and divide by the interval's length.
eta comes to 48.6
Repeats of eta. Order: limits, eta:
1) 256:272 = 51.2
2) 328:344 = 40.2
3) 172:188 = 47.9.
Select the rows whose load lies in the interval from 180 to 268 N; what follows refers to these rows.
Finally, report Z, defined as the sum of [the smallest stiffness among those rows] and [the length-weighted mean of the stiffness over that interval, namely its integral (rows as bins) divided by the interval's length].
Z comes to 77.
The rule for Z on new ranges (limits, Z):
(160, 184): 94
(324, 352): 78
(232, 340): 86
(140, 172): 95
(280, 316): 97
